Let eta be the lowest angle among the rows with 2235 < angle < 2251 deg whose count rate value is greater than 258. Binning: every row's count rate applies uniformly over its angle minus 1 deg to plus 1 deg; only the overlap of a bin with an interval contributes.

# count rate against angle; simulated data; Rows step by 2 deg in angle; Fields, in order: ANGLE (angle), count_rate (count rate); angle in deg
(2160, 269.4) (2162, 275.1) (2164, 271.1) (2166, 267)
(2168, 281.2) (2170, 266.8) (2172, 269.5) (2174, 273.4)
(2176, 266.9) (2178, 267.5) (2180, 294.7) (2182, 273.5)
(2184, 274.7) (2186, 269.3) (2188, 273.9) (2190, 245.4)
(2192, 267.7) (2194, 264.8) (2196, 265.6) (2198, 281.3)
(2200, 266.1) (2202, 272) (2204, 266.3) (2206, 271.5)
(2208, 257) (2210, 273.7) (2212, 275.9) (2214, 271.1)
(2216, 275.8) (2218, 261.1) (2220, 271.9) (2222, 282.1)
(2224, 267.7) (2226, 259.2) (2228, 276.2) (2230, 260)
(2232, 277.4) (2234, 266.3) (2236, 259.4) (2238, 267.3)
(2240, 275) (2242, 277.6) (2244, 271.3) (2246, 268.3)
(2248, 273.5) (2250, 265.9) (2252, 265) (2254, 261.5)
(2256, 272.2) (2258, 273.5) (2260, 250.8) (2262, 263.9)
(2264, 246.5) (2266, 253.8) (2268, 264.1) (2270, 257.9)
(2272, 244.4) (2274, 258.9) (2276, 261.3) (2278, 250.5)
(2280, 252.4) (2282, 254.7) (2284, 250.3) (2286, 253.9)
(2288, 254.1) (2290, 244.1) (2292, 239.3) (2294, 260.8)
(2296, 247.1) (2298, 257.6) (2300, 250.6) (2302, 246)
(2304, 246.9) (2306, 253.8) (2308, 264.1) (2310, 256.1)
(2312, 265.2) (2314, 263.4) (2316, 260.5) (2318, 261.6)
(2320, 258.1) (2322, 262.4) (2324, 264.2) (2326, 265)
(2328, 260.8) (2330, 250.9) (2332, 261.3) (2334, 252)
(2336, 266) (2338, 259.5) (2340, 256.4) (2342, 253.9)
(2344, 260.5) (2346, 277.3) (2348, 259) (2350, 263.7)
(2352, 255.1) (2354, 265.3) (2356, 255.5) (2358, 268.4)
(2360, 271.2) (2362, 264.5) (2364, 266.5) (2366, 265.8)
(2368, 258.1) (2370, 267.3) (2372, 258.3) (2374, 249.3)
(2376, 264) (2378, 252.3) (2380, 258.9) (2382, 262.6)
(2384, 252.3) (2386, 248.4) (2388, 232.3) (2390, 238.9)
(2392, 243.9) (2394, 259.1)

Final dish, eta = 2236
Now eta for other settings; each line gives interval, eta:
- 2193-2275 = 2194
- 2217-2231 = 2218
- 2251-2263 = 2252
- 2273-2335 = 2274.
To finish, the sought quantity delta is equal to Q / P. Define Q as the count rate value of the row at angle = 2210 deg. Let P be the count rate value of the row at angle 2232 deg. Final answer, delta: 0.99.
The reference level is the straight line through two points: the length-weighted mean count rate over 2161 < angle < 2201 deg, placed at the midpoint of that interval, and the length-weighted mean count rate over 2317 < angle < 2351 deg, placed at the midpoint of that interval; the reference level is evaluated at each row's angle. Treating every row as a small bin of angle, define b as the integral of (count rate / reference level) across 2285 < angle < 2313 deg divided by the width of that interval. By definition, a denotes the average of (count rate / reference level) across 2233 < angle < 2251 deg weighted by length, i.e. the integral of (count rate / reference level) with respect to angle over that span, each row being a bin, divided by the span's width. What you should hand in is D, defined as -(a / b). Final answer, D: -1.05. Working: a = 1.01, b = 0.96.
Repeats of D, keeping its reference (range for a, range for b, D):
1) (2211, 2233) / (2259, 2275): -1.05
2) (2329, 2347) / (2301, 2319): -1.02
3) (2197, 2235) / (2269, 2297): -1.05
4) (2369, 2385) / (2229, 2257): -0.99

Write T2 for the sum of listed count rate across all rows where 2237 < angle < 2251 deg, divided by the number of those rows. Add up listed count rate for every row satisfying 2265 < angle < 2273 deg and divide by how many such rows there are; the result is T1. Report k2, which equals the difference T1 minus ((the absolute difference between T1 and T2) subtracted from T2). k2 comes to 0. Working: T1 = 255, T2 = 271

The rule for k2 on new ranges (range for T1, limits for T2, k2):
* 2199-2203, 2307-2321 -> 16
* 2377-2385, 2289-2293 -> 30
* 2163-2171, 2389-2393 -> 60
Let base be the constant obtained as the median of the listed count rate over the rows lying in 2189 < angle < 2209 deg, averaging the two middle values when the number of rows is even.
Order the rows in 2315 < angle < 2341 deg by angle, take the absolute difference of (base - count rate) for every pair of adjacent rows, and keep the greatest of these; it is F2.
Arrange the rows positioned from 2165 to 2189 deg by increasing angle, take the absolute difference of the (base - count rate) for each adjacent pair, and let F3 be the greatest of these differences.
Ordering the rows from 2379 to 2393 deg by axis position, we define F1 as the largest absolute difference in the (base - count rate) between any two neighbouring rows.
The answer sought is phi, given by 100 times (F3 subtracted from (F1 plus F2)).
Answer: 290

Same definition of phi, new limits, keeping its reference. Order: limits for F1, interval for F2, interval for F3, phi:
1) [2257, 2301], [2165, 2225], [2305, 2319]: 4090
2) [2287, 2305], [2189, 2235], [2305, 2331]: 3350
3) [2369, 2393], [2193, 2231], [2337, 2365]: 1480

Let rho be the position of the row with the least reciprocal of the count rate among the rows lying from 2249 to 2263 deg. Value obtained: 2258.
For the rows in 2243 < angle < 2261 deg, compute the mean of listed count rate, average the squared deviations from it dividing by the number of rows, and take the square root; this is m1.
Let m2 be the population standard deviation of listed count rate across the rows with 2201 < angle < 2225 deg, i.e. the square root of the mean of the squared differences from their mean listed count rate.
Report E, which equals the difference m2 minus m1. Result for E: -0.4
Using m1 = 6.91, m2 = 6.5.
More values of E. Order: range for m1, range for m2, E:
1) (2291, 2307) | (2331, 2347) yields 1.0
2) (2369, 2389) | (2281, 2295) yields -2.9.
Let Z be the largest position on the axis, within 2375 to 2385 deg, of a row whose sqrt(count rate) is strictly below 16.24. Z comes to 2384 deg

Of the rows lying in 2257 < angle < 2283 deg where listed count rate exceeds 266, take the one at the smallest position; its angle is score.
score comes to 2258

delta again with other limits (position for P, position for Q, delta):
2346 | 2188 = 0.99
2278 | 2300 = 1.00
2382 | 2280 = 0.96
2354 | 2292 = 0.90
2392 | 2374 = 1.02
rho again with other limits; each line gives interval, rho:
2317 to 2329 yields 2326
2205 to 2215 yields 2212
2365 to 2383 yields 2370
